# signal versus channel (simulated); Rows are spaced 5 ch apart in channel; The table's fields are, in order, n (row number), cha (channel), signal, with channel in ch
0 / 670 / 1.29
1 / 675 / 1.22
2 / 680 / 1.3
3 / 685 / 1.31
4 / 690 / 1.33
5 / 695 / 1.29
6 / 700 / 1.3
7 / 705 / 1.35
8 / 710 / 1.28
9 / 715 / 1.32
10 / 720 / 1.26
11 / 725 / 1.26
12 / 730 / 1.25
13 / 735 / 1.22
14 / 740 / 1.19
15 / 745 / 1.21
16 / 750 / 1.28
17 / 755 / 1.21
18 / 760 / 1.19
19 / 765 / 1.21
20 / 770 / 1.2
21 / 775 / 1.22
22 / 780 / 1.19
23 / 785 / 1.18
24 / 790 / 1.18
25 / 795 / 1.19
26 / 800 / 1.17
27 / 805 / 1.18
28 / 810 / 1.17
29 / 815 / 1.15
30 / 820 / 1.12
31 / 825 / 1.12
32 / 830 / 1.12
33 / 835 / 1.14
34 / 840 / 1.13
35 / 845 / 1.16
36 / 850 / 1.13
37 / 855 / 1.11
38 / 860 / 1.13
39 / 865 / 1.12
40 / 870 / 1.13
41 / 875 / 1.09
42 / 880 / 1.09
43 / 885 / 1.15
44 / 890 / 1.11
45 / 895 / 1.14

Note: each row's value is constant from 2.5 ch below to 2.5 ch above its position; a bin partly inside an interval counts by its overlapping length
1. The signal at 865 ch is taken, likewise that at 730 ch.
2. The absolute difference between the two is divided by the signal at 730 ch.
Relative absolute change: 0.104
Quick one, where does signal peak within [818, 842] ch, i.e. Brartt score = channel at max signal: 835 ch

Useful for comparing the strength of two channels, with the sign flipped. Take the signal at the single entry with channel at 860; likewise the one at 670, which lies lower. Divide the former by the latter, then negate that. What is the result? -0.876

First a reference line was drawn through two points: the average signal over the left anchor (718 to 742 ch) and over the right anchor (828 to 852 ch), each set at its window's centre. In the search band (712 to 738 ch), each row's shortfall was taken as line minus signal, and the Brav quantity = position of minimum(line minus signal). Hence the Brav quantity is 715 ch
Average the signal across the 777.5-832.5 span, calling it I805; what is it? 1.16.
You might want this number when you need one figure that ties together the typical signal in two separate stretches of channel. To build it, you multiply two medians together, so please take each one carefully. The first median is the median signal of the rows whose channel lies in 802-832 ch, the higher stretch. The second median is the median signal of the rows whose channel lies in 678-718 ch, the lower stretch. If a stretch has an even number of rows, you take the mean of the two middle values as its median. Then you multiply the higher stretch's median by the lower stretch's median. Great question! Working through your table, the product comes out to 1.48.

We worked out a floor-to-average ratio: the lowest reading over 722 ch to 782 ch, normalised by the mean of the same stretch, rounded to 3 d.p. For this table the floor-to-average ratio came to 0.976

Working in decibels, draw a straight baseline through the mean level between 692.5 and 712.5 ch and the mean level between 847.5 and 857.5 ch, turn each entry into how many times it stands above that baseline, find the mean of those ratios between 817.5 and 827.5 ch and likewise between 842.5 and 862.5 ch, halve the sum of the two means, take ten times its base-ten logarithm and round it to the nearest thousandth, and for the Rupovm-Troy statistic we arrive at -0.045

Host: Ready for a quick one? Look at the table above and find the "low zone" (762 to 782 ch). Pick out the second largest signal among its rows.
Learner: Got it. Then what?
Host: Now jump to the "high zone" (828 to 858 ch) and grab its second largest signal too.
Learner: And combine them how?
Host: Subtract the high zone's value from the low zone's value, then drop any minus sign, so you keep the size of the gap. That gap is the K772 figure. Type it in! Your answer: 0.070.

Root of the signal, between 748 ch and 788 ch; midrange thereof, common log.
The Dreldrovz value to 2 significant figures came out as 0.045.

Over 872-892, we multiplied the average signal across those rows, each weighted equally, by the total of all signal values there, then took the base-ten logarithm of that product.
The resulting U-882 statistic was 0.69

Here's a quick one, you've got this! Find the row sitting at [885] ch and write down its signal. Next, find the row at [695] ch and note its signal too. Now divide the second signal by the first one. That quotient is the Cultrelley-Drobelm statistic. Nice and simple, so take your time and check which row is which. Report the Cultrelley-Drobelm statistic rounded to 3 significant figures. 1.12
